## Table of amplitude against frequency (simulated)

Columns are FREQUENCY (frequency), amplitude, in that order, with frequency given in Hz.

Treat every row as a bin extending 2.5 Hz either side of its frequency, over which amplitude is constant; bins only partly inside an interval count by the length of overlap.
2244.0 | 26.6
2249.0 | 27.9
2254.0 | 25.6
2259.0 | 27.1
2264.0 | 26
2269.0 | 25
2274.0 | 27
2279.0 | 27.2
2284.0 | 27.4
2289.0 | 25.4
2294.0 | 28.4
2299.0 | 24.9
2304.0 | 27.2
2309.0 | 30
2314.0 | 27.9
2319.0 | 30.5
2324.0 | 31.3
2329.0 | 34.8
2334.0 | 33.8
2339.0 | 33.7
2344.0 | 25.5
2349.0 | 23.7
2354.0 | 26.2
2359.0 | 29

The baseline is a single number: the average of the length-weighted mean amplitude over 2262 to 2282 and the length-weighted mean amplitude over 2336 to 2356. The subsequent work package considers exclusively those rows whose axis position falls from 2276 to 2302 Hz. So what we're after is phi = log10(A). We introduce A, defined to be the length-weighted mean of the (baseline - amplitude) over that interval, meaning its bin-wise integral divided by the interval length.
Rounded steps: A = 0.2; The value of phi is -0.65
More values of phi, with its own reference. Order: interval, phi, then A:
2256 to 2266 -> -0.43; 0.4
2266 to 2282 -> -0.32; 0.5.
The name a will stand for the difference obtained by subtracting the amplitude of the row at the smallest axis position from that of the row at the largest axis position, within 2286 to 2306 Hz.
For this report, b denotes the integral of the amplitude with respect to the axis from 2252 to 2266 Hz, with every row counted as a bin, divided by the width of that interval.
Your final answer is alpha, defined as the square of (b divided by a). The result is 213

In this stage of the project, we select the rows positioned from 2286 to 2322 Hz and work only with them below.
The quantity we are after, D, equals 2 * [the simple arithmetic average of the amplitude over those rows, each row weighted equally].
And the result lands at 56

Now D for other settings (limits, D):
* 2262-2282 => 53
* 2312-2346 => 62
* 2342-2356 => 50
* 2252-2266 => 52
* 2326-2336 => 69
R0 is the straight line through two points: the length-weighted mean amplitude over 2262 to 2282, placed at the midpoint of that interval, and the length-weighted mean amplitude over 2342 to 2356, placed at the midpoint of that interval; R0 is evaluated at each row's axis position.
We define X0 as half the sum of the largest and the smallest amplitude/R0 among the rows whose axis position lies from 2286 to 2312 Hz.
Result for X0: 1.06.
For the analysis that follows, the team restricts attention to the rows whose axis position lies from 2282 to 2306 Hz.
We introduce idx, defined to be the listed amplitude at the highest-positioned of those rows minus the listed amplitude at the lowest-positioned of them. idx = 0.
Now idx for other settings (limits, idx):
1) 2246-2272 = -3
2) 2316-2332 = 4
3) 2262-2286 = 1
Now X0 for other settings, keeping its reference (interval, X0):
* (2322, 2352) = 1.16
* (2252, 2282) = 0.99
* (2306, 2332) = 1.23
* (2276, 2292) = 1.01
